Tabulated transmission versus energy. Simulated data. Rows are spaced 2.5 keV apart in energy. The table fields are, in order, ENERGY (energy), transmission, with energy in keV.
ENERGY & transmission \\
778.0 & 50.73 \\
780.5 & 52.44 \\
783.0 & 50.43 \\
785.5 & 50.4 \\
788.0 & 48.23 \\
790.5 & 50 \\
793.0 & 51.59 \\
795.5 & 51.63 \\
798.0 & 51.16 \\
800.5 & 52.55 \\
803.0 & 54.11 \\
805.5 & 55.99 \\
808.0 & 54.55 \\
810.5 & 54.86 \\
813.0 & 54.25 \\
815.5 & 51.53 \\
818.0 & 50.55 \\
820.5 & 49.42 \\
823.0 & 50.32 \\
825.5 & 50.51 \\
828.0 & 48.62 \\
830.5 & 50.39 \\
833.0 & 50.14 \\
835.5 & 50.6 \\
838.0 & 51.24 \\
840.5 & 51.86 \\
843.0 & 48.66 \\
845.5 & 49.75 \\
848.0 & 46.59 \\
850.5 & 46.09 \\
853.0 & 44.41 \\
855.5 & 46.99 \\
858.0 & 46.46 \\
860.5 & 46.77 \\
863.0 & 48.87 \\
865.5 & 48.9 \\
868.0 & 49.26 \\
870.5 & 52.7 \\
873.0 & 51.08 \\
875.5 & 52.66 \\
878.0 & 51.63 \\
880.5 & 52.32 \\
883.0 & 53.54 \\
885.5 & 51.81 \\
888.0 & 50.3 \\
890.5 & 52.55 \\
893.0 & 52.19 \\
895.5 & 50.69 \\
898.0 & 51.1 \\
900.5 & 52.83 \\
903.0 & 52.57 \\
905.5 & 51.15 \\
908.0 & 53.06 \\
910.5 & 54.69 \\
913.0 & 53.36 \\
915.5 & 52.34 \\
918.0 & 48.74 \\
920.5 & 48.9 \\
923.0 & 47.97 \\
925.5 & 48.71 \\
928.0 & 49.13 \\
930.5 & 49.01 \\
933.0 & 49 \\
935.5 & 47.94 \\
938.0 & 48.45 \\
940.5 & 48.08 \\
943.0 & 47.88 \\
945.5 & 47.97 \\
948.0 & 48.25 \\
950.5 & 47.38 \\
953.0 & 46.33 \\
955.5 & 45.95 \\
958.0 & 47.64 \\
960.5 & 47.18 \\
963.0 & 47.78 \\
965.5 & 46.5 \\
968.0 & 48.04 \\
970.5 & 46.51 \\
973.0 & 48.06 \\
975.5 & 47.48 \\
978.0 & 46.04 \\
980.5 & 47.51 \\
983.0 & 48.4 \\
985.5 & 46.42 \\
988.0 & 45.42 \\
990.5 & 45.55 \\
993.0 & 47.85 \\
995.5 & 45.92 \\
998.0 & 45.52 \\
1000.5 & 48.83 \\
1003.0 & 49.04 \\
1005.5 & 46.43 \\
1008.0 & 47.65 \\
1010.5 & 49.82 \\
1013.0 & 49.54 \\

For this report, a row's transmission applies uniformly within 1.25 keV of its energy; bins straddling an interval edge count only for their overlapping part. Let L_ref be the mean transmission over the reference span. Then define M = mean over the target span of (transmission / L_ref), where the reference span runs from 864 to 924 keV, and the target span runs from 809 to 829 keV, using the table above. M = 1.00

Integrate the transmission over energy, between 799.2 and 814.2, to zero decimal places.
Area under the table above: 816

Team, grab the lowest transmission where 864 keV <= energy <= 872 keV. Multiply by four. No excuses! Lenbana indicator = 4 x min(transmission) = 196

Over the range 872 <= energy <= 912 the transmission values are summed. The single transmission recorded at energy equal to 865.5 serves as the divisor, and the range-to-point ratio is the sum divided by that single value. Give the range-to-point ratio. 17.1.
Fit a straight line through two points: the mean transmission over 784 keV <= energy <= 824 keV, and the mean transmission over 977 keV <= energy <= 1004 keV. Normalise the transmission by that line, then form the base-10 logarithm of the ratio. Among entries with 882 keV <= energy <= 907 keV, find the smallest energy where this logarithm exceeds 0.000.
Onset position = 883.0 keV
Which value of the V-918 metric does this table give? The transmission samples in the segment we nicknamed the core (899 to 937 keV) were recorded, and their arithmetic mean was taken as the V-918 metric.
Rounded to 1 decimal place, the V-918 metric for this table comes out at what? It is 50.6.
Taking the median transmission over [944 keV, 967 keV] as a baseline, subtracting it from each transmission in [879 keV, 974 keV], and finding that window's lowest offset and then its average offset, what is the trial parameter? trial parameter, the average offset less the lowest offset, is 3.7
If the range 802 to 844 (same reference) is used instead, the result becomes 3.0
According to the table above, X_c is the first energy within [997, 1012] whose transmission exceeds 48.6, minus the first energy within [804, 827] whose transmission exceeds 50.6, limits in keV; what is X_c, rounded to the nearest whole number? 195 keV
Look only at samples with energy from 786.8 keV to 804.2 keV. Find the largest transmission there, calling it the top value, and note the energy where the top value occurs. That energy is 803.0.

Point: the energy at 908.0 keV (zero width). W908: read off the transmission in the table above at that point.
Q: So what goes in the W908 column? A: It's 53.06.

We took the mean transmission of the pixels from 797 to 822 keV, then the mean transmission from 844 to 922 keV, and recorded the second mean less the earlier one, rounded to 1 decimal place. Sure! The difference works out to -2.4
